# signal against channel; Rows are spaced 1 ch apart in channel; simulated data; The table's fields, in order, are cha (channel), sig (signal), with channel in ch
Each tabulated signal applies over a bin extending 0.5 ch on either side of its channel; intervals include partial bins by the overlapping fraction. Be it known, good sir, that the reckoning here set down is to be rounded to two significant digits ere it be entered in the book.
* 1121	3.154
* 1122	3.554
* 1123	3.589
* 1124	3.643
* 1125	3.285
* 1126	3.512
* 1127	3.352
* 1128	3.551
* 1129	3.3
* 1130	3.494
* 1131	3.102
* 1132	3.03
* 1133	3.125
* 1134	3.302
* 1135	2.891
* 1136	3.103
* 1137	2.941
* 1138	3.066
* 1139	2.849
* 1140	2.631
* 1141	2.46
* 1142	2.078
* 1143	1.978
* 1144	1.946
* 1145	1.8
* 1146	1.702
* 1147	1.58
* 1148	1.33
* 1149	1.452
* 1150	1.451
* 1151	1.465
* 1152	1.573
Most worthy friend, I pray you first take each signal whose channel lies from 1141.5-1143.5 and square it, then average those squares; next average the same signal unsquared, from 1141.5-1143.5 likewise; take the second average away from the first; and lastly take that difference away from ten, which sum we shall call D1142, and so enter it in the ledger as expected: 7.9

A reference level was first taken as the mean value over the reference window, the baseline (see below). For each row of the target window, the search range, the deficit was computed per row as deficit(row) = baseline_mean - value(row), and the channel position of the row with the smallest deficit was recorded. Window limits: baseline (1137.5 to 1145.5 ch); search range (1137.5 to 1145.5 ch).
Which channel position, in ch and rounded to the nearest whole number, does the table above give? 1138 ch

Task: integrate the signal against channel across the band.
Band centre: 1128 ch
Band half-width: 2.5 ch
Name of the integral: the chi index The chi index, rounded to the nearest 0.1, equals 17.2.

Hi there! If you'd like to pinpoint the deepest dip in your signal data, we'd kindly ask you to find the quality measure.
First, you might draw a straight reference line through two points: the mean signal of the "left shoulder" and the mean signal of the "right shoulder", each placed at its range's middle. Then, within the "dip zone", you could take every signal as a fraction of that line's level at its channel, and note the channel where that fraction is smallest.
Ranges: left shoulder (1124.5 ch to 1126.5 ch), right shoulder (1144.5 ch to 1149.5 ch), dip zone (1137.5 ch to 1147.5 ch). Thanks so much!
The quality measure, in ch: 1147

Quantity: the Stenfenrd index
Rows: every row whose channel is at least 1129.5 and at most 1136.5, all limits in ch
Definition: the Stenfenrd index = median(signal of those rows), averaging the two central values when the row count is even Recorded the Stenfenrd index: 3.1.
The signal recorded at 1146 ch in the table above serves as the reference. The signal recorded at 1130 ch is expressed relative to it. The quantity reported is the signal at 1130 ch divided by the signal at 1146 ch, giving 2.1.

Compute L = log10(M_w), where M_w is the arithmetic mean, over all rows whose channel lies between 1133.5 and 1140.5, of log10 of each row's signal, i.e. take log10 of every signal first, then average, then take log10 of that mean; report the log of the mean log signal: -0.33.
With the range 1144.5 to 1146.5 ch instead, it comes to -0.61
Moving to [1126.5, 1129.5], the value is -0.27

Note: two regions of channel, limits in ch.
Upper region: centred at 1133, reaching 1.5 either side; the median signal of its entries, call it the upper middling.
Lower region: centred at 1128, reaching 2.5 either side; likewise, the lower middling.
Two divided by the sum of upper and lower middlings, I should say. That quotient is 0.302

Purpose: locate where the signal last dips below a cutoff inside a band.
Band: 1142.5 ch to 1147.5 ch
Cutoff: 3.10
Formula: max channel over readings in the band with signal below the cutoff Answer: 1147 ch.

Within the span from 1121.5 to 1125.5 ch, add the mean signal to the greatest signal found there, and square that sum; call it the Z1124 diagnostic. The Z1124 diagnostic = 51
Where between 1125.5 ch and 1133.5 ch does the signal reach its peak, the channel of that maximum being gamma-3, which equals 1128 ch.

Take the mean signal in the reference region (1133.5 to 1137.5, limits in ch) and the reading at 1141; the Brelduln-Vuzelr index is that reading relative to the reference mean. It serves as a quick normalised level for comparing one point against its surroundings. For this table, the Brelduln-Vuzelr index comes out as 0.80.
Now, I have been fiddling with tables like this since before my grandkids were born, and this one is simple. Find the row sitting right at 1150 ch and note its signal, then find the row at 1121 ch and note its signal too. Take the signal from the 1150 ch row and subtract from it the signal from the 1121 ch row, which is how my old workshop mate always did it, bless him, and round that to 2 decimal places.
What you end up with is -1.70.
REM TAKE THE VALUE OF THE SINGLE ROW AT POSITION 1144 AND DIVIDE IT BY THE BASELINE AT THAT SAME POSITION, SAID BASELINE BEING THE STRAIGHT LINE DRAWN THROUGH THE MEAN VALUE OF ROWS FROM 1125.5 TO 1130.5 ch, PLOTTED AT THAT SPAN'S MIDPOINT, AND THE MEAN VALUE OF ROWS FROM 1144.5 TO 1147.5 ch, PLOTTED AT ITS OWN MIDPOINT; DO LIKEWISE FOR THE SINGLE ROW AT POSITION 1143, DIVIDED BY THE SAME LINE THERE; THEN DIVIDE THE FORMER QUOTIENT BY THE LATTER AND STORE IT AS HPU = 1.03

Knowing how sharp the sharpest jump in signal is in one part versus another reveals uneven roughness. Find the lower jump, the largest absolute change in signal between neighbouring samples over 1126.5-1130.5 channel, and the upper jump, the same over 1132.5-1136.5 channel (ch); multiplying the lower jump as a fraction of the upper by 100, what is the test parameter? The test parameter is 61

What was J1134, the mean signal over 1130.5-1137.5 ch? 3.1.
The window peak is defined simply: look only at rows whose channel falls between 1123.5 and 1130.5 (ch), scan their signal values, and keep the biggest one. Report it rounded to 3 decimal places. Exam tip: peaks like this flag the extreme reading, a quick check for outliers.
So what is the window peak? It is 3.643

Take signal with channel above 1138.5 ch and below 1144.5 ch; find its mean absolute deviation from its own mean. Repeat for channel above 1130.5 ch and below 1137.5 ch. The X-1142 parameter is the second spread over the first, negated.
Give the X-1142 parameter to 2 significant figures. -0.31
